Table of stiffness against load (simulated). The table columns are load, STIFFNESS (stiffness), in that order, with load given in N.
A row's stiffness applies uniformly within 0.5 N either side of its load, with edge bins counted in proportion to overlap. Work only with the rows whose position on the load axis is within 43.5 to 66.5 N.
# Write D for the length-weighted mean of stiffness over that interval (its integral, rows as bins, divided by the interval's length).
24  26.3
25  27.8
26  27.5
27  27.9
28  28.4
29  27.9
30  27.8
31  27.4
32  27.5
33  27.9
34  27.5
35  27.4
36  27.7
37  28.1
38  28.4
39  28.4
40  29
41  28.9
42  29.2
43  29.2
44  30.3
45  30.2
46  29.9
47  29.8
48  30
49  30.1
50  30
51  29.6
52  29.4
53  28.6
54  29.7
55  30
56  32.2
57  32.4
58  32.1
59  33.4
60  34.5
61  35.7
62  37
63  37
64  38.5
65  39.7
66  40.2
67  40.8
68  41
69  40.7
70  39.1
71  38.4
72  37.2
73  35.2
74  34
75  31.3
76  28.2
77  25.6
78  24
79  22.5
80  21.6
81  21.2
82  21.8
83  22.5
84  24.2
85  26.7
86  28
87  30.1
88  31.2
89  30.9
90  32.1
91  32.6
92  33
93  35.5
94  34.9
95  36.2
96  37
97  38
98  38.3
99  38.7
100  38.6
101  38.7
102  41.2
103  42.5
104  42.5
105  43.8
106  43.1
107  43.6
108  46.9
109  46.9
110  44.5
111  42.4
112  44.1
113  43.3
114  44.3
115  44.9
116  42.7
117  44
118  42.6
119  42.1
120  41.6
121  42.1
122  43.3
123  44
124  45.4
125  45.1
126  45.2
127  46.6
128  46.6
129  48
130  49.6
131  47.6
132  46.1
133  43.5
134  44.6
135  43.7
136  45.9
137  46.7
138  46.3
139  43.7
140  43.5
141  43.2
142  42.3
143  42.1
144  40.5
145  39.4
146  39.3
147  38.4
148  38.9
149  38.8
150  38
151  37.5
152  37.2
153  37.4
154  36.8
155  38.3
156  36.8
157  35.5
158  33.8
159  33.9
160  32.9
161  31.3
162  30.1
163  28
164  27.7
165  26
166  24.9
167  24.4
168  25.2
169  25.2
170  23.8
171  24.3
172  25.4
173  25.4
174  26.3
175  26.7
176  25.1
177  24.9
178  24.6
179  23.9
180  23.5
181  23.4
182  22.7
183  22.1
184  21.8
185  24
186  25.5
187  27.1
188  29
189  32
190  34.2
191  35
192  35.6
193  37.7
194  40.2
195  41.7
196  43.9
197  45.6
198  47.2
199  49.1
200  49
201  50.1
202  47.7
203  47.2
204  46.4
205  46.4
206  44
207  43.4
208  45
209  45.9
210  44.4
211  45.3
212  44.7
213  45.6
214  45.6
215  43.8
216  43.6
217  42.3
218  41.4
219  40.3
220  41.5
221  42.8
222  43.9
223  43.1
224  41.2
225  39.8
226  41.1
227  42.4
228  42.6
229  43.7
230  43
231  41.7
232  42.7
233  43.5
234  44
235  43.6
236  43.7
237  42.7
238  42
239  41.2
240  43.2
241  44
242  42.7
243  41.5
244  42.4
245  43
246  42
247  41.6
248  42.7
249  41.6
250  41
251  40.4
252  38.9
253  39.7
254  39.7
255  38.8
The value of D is 33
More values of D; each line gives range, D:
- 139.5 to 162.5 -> 38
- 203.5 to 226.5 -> 44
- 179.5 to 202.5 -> 35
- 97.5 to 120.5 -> 43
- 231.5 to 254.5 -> 42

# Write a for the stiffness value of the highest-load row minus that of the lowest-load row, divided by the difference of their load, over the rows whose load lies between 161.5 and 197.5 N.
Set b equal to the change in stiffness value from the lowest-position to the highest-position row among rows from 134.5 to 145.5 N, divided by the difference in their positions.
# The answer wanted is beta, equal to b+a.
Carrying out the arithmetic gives 0.0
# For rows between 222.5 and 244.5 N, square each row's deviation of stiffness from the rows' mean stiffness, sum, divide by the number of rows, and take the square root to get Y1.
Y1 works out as 1.1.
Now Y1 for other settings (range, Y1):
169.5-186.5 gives 1.3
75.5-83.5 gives 2.2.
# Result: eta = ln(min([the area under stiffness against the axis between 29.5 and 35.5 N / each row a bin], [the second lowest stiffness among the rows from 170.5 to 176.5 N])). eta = 3.2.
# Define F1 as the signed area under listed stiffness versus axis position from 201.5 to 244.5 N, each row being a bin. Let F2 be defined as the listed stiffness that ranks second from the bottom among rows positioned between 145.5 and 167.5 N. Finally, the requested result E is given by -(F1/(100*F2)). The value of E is -0.75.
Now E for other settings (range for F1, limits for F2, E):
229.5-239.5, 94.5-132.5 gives -0.12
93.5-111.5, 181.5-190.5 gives -0.33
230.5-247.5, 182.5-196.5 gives -0.33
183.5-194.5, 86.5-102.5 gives -0.11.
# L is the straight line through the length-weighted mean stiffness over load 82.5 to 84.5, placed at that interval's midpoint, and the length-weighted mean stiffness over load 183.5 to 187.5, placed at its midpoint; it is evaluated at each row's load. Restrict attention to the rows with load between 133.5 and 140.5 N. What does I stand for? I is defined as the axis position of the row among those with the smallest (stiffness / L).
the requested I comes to 140 N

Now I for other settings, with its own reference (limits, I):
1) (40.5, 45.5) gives 41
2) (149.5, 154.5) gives 154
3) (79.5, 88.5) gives 81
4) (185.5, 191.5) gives 186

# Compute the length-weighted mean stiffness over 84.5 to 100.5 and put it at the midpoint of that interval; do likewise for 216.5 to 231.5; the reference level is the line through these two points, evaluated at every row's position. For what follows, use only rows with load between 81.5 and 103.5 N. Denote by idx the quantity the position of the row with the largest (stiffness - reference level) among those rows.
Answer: 103 N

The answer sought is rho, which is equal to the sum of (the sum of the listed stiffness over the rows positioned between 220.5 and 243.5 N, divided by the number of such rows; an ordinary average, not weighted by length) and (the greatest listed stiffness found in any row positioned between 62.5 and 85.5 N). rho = 83.6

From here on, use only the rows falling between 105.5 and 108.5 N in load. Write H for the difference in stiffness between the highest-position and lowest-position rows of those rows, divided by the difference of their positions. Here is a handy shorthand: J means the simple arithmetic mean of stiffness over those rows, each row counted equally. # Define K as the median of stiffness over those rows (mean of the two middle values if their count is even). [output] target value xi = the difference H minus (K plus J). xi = -86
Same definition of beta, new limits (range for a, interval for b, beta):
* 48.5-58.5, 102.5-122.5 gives 0.3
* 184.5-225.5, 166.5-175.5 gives 0.7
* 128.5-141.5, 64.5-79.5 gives -1.6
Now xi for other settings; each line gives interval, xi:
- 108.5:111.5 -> -91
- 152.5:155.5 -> -74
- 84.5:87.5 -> -55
